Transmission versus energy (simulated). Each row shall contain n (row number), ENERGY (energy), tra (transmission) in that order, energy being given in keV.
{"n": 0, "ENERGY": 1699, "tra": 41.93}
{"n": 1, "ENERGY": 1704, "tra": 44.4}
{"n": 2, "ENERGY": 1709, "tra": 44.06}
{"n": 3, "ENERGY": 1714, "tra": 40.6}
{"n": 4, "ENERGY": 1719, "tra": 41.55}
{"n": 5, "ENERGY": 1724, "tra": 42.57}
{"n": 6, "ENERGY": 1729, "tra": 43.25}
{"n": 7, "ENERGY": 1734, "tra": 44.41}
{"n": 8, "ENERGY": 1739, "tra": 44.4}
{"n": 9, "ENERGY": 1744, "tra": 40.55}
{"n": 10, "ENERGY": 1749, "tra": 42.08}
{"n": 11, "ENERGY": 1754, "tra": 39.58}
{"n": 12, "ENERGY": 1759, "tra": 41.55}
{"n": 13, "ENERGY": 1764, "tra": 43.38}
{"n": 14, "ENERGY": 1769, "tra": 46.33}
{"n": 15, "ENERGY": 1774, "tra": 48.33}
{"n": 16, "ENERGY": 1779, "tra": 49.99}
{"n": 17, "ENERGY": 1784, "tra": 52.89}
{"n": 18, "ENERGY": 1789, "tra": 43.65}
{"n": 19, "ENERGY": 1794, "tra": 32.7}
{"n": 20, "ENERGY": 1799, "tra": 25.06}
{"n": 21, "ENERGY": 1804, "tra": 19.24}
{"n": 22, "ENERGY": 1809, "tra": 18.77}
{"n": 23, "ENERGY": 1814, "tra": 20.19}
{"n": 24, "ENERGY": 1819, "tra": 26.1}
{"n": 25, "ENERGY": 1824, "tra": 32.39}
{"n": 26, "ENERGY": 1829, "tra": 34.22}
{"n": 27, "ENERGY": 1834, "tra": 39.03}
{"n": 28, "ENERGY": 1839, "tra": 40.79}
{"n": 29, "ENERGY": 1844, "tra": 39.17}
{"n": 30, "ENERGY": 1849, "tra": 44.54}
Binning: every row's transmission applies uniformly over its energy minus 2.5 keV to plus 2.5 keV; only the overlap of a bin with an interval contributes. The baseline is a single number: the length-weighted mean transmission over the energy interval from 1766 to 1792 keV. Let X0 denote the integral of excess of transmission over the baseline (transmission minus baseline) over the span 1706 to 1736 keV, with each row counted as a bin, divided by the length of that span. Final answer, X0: -5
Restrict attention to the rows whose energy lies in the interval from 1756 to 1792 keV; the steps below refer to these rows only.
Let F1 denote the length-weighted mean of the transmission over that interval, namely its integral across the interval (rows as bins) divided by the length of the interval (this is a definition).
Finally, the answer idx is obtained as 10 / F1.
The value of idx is 0.216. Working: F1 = 46.3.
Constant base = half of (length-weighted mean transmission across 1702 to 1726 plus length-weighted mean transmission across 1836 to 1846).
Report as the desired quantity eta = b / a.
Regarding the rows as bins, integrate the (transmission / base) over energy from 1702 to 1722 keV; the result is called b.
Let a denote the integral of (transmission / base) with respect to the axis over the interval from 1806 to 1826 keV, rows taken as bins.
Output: 1.8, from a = 12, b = 21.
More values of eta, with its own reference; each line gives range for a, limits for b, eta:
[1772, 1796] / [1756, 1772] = 0.6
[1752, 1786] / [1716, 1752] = 1.0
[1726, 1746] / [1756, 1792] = 1.9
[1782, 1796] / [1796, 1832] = 1.5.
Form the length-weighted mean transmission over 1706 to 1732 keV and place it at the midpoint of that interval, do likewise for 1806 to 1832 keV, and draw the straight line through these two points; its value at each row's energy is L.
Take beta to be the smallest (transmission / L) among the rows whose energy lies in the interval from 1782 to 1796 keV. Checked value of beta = 1.07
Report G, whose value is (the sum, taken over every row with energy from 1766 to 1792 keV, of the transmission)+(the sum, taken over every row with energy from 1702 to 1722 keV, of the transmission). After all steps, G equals 412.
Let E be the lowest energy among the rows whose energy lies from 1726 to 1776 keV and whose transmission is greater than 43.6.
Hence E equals 1734 keV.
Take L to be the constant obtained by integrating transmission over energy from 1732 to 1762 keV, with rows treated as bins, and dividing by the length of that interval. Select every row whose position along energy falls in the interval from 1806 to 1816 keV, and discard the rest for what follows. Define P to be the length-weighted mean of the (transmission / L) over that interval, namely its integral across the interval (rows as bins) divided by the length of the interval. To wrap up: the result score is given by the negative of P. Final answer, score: -0.46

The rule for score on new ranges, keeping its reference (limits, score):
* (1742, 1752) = -0.98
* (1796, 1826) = -0.56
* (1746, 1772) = -1.01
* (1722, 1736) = -1.03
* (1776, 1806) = -0.90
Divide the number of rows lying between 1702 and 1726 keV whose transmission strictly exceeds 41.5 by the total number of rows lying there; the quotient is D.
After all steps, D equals 0.80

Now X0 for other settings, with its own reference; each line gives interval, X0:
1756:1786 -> -1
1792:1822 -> -24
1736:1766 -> -6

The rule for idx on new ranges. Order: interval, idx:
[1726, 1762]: 0.237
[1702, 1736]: 0.233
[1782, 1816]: 0.331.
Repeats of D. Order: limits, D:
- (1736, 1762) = 0.60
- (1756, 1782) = 1.00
